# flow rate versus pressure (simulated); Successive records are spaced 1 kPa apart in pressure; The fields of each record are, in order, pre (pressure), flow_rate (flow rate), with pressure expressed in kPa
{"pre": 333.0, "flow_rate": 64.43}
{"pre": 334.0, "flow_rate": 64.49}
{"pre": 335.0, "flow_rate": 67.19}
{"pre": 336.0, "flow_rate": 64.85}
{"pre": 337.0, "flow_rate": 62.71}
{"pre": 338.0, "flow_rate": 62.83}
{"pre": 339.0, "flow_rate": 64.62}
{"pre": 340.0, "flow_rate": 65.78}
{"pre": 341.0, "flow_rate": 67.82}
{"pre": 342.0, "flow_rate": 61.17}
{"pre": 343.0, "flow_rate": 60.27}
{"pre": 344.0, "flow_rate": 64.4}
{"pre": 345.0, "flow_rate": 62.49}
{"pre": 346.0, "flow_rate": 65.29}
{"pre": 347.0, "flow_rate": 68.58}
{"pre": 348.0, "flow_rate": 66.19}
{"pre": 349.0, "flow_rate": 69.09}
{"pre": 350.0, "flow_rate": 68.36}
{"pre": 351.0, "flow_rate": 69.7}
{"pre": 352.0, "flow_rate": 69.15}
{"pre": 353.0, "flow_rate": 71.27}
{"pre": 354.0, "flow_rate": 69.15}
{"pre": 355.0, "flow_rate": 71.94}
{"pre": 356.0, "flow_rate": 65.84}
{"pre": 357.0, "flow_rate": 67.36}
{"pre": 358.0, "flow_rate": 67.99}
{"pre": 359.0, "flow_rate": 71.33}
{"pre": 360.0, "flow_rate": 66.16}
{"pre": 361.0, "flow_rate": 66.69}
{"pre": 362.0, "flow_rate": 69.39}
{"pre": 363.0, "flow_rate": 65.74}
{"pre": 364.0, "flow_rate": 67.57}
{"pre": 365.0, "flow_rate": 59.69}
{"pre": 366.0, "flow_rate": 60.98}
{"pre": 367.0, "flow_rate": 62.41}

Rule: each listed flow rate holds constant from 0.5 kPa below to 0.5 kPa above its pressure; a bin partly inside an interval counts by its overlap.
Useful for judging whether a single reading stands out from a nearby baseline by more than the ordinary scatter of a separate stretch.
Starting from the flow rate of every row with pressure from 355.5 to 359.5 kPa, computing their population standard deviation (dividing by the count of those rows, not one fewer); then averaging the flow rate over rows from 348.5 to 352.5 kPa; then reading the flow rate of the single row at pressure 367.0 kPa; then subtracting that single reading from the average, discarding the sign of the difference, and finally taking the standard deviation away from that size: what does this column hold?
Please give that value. 4.7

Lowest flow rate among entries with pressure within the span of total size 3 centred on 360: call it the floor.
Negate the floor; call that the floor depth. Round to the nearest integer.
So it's -66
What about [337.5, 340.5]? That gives -63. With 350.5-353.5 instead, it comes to -69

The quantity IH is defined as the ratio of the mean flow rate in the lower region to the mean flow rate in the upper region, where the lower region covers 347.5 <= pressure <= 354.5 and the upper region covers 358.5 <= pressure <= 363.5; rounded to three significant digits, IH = 1.02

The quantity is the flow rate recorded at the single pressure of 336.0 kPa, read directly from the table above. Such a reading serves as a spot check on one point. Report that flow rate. 64.85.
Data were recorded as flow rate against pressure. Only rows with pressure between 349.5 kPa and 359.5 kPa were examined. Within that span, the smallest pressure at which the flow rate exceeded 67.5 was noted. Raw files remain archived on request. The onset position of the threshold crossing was 350.0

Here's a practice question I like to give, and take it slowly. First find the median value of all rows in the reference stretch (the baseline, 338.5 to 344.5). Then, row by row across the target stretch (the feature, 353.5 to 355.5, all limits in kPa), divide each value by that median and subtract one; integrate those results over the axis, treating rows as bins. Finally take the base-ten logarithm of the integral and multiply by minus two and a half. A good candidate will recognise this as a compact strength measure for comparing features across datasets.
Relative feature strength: 1.8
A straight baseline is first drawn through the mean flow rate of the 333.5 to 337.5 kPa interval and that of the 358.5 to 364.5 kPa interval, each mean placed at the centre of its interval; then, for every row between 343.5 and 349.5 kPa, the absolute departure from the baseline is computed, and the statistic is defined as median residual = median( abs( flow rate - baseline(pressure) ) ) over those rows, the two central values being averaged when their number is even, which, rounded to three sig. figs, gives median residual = 1.92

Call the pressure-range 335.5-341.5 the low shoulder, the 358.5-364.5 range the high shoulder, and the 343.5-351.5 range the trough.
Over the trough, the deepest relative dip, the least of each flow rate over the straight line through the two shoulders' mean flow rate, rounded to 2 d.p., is 0.95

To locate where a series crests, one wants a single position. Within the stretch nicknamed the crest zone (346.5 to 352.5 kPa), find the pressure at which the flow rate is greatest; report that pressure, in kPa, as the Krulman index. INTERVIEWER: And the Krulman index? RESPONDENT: 351.0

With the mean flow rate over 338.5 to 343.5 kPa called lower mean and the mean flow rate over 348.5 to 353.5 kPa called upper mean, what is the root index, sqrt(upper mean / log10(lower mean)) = 6.20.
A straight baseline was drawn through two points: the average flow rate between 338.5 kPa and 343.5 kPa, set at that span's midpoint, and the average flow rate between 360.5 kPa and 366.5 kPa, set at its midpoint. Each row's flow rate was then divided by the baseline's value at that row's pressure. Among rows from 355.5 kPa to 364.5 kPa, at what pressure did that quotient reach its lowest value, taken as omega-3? 363.0 kPa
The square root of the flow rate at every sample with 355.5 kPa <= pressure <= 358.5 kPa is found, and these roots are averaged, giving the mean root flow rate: 8.19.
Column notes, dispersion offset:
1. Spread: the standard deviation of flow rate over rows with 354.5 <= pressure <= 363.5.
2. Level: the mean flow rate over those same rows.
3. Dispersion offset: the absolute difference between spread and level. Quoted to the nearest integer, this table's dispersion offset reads 66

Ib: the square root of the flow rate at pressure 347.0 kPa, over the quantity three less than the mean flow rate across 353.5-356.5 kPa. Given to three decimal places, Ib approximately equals 0.126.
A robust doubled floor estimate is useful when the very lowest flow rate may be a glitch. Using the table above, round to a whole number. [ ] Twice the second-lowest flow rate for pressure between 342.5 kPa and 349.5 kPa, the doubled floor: 125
